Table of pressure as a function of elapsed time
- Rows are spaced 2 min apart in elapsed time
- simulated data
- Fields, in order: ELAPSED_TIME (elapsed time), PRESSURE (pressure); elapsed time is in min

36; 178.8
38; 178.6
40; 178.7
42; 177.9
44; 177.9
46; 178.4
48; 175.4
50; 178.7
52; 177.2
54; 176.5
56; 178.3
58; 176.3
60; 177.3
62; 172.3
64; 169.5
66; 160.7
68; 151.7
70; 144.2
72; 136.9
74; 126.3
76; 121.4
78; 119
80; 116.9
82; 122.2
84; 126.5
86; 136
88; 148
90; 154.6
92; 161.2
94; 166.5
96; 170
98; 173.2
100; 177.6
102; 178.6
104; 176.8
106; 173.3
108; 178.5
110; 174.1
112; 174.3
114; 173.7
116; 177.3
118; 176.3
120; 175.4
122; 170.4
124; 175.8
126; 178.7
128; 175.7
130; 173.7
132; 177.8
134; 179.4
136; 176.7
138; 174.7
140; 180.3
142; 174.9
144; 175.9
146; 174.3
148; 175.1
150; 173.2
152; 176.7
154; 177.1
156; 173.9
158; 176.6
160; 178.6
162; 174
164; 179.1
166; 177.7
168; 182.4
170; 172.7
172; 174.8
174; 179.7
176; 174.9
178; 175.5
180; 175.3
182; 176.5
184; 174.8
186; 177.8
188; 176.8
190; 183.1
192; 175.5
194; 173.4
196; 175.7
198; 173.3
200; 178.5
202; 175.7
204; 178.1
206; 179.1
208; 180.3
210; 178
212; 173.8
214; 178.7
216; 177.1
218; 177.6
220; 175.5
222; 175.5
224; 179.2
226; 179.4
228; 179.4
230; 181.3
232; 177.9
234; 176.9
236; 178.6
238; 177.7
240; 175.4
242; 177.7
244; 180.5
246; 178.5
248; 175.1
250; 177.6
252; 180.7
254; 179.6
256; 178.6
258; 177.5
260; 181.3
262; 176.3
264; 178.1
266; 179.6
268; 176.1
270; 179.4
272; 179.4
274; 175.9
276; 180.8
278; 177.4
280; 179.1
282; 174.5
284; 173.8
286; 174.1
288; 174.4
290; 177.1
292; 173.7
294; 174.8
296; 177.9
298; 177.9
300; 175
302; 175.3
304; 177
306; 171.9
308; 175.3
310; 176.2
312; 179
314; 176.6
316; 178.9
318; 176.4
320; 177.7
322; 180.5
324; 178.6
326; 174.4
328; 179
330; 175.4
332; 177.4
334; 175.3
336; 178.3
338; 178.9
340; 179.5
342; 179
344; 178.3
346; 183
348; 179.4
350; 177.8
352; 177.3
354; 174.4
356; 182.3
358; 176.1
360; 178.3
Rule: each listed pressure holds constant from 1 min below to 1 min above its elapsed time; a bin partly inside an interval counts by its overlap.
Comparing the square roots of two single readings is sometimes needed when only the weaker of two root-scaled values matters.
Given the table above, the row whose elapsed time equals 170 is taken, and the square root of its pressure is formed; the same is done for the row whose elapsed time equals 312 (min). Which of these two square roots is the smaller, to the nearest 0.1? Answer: 13.1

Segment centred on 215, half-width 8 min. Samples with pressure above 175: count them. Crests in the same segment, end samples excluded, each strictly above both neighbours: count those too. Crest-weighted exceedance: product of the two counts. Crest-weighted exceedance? 14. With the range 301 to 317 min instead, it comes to 14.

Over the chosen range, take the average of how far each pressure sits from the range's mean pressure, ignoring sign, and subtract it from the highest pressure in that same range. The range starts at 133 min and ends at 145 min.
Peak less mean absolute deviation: 178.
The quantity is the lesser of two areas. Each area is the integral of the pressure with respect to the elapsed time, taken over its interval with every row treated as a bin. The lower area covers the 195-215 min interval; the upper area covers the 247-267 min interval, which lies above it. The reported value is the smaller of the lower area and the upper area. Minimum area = 3542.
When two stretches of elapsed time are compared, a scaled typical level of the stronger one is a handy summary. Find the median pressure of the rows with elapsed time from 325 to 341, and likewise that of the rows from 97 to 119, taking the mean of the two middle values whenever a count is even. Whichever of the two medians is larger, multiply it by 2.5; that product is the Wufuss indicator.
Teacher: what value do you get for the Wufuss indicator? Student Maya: 445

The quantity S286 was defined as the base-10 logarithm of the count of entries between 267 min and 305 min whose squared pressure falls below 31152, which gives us 1.00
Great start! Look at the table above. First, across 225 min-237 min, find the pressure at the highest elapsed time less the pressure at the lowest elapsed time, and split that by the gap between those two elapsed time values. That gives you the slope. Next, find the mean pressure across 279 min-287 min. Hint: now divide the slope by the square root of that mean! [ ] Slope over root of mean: -0.006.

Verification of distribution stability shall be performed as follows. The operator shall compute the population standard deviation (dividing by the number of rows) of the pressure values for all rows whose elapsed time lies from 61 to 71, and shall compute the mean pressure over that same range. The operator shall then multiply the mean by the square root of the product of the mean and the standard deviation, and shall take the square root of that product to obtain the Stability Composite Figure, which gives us 81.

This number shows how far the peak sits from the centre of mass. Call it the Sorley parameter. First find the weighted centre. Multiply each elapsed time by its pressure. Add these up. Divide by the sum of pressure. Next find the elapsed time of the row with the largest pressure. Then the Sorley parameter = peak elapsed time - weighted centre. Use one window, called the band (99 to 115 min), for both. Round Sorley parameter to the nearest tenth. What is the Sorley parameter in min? -5.0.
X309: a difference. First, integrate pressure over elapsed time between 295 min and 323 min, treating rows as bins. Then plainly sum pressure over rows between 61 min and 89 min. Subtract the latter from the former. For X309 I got 3000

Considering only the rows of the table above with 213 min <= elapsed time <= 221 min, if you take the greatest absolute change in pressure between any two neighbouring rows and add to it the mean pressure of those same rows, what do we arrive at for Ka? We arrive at 179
